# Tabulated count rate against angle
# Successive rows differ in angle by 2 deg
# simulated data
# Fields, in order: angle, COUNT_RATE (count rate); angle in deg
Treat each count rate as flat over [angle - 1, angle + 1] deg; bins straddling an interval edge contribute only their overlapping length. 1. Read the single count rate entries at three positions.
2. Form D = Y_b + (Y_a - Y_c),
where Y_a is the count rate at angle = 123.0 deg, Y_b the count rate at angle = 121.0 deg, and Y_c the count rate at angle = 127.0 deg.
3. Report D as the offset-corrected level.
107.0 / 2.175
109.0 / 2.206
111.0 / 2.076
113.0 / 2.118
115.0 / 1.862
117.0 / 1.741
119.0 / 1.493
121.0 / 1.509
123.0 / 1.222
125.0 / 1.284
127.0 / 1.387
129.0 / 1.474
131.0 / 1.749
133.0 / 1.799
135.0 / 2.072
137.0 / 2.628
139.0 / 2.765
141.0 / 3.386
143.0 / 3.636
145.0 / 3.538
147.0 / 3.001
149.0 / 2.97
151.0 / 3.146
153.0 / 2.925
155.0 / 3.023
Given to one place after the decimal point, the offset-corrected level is 1.3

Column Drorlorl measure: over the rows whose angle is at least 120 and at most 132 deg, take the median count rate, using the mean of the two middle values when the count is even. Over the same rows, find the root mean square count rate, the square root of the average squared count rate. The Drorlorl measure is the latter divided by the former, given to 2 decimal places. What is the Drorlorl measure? 1.01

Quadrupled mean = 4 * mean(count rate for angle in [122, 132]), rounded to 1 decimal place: 5.7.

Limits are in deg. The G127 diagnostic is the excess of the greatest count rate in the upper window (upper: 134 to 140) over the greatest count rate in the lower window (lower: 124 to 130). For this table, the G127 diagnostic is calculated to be 1.3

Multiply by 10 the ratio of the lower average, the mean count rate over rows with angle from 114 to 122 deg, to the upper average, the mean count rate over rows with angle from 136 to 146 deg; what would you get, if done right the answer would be 5.2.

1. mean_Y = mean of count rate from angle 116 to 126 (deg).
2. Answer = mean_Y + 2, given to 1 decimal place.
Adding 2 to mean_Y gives 3.4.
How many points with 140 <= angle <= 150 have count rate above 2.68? 5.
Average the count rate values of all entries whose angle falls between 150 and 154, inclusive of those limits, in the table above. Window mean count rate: 3.04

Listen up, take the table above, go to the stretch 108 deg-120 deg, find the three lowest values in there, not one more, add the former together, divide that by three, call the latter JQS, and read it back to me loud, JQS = 1.70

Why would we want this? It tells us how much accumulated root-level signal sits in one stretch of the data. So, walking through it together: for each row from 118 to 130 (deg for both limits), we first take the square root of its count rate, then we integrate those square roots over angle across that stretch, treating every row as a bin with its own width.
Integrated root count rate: 14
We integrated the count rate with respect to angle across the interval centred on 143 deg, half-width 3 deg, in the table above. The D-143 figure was 21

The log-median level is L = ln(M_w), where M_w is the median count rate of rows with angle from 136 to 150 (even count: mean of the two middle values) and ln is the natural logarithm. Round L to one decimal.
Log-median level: 1.1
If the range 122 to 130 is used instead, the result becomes 0.3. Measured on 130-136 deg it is 0.6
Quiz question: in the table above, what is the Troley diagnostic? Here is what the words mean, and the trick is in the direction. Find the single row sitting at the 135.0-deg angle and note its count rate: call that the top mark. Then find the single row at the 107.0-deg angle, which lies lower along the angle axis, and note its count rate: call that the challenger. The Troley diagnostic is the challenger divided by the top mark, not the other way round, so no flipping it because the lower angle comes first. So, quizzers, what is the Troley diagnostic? 1.05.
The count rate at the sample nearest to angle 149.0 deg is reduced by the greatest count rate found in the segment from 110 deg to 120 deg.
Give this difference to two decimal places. 0.85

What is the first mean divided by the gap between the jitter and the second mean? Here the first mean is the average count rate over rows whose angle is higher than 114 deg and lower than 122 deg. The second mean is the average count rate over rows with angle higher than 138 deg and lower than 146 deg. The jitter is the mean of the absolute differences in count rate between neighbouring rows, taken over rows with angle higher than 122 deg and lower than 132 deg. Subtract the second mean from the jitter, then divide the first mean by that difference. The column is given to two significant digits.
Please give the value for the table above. -0.52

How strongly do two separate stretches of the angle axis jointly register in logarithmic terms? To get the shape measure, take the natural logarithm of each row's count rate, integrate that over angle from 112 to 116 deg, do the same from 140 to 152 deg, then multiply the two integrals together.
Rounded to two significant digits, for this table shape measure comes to 39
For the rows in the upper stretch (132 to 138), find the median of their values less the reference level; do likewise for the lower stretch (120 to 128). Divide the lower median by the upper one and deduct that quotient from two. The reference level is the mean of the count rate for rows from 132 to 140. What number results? -2.0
